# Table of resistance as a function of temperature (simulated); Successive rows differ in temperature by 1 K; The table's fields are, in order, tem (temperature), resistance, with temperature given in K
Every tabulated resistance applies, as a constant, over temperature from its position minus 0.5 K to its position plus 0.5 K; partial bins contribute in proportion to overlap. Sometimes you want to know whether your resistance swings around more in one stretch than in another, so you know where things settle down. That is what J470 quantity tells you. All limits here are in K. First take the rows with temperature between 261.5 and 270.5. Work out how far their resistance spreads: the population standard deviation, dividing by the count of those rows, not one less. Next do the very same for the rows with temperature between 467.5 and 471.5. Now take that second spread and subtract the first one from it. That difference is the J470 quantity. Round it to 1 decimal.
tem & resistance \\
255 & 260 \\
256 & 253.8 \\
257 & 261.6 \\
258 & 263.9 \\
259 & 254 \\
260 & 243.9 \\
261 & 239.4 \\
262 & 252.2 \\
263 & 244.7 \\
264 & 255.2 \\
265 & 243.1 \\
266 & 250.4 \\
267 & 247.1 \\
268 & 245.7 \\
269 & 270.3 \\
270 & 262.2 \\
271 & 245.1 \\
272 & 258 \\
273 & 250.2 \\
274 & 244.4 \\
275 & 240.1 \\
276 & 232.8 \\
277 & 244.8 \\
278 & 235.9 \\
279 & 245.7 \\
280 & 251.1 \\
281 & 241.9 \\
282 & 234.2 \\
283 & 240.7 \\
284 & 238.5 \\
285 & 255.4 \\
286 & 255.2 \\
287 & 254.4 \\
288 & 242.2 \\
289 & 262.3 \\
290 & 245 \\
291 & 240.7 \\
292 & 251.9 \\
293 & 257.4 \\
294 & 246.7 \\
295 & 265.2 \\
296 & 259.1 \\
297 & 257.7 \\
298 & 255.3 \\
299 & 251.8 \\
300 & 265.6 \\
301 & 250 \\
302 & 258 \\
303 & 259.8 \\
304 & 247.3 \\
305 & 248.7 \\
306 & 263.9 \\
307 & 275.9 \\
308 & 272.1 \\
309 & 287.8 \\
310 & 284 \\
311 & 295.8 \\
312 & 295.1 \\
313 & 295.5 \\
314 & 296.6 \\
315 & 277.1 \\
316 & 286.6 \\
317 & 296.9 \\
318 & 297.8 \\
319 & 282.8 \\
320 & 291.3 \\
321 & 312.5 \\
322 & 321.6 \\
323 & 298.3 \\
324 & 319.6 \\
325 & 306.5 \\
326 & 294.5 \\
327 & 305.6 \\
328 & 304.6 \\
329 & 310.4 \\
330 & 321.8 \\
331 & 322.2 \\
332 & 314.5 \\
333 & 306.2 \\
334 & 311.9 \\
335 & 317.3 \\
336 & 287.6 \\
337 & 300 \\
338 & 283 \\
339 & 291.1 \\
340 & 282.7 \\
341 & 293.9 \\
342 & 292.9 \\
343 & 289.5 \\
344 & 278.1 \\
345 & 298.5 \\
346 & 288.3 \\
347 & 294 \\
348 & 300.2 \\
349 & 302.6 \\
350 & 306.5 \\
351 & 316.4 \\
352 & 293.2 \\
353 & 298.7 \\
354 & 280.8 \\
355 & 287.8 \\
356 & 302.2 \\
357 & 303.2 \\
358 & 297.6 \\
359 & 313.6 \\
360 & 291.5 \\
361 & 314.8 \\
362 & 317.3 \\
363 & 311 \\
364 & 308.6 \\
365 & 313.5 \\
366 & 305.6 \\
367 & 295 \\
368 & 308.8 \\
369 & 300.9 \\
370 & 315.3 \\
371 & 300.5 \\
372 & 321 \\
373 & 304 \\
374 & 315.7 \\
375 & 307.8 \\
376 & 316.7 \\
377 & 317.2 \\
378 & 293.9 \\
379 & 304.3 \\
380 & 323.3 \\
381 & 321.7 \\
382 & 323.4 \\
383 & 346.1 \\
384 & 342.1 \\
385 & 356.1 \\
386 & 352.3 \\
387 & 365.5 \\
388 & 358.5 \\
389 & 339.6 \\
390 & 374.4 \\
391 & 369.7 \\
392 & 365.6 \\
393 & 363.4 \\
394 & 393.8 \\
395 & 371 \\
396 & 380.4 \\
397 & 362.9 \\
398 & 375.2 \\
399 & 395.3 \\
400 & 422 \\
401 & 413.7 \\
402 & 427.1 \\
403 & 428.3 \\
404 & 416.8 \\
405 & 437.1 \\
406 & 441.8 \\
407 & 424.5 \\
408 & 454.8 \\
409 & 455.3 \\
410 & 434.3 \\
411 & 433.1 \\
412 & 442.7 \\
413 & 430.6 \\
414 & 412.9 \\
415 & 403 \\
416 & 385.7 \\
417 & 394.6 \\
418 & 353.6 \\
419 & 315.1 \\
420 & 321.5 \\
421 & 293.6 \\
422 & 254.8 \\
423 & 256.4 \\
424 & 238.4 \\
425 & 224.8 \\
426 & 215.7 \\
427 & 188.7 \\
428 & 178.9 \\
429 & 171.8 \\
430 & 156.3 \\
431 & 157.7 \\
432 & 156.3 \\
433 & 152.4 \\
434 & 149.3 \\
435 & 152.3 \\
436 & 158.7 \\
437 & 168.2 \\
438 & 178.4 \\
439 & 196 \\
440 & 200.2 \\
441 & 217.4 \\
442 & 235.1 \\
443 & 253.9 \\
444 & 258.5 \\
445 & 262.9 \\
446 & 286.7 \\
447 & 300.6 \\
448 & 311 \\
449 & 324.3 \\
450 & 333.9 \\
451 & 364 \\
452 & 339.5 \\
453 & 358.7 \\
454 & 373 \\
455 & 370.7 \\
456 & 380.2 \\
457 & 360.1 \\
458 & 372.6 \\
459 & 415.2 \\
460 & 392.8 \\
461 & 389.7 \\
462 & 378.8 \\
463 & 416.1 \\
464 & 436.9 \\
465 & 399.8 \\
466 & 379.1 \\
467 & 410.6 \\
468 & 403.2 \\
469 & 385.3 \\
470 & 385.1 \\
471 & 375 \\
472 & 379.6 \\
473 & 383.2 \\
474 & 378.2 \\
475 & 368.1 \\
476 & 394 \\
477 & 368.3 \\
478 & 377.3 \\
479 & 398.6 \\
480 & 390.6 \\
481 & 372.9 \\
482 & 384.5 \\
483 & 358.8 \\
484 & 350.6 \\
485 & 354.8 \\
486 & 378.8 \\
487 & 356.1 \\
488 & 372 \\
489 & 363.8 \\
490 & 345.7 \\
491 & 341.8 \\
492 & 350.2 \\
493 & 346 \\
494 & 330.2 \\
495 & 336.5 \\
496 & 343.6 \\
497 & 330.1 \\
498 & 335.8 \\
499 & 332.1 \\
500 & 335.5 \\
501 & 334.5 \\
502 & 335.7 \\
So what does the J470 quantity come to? 1.7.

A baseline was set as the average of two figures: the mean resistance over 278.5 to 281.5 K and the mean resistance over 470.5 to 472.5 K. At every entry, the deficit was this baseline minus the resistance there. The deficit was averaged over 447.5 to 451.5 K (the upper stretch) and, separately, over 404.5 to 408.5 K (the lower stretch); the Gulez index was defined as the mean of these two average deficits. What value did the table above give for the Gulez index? -75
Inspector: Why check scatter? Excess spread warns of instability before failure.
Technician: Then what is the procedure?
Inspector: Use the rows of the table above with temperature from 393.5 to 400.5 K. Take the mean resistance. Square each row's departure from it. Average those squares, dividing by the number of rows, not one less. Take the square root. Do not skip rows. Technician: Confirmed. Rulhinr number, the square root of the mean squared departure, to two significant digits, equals 18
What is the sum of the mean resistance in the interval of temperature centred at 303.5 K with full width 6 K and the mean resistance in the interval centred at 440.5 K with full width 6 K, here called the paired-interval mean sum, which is 468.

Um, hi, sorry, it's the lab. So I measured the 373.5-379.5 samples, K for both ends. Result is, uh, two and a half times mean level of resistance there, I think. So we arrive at 773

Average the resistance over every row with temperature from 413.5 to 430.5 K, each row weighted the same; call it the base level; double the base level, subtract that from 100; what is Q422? -461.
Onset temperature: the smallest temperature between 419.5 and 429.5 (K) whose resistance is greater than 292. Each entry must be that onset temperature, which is 420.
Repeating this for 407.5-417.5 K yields 408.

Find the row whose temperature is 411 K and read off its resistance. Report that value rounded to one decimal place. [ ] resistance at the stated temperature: 433.1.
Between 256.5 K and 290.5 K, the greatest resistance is 270.3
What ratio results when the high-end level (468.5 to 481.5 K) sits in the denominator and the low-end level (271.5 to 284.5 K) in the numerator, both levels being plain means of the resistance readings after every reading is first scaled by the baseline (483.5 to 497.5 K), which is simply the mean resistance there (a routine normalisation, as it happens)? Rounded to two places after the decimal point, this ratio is 0.64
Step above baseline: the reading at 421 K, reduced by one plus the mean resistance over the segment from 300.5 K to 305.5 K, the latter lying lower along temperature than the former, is 40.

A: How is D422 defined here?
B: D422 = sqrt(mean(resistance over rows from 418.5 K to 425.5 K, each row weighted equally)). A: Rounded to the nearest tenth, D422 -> 16.5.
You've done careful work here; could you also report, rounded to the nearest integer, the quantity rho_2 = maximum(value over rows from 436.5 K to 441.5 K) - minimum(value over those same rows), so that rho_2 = 49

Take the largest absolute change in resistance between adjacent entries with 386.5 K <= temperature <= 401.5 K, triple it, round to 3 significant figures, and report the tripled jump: 104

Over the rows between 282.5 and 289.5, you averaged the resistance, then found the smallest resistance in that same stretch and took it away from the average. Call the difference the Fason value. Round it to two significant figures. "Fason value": 11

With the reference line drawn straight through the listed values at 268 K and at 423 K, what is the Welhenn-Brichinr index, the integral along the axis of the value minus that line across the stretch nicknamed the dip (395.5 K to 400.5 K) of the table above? 662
